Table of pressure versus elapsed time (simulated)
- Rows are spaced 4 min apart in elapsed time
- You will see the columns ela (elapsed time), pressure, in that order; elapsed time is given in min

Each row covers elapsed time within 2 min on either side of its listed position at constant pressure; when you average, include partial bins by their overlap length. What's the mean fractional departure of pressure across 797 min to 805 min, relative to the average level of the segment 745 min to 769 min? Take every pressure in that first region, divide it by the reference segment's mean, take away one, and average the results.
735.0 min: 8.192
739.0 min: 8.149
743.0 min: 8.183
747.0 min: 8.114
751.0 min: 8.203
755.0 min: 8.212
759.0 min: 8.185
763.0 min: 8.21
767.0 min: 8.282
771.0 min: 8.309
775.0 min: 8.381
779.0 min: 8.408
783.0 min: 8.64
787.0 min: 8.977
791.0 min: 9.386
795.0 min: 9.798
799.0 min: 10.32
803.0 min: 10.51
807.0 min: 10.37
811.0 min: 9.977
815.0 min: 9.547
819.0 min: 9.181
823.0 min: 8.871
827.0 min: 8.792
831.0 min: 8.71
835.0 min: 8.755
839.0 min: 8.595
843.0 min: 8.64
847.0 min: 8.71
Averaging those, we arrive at 0.270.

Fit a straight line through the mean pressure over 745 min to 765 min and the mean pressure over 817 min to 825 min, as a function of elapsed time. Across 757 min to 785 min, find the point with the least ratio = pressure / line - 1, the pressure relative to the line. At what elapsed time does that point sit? 779.0 min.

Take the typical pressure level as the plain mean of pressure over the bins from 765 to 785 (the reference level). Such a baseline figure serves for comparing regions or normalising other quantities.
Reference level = 8.4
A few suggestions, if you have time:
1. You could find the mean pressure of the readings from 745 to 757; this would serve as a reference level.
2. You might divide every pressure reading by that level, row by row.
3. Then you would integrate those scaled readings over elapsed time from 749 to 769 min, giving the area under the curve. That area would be 20.1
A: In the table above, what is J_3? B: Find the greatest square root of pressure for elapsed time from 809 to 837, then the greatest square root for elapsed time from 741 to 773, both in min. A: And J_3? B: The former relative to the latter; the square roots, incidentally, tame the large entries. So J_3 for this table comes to 1.10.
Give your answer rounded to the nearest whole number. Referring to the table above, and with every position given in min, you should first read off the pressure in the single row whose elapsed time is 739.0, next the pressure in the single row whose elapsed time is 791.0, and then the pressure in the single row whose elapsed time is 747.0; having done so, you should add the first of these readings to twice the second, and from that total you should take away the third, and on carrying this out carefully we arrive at 19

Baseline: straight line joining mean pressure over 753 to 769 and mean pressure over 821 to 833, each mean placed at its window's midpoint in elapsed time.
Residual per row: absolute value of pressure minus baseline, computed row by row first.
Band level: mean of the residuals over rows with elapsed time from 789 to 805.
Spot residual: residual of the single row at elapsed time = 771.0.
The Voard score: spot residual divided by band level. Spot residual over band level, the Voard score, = 0.00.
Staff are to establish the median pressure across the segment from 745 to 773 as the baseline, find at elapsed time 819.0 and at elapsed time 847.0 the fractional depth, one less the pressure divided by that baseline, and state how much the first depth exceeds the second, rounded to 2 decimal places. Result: -0.06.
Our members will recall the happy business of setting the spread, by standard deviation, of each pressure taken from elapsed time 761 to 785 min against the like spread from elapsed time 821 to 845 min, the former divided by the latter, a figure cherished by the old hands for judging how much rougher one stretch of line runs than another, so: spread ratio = 1.48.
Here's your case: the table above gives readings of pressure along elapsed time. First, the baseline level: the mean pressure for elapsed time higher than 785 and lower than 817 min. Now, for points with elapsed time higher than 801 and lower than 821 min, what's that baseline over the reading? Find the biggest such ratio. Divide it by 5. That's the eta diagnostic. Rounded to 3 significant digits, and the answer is 0.215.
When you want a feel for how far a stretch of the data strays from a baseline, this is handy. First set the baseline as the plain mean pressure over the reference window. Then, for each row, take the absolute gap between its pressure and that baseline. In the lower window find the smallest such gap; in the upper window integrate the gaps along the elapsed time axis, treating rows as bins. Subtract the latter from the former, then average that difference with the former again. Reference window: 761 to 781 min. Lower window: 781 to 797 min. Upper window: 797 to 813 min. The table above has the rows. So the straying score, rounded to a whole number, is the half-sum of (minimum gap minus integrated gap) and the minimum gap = -15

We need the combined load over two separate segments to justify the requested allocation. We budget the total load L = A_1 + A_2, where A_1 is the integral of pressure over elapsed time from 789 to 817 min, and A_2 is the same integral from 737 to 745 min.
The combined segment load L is 345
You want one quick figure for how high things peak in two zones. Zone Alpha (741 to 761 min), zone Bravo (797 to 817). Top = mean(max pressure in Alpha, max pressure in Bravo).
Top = 9.36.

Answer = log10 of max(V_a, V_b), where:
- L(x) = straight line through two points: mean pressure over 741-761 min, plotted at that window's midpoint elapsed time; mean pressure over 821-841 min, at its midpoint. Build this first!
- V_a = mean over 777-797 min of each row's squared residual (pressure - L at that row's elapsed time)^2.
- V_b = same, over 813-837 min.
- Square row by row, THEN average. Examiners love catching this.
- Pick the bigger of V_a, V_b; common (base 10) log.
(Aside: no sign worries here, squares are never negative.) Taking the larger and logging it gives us -0.23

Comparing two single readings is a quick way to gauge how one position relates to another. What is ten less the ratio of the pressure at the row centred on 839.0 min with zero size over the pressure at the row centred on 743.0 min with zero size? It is 8.95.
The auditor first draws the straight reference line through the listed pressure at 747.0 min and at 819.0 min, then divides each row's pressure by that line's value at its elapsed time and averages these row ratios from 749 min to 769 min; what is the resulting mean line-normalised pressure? 0.99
